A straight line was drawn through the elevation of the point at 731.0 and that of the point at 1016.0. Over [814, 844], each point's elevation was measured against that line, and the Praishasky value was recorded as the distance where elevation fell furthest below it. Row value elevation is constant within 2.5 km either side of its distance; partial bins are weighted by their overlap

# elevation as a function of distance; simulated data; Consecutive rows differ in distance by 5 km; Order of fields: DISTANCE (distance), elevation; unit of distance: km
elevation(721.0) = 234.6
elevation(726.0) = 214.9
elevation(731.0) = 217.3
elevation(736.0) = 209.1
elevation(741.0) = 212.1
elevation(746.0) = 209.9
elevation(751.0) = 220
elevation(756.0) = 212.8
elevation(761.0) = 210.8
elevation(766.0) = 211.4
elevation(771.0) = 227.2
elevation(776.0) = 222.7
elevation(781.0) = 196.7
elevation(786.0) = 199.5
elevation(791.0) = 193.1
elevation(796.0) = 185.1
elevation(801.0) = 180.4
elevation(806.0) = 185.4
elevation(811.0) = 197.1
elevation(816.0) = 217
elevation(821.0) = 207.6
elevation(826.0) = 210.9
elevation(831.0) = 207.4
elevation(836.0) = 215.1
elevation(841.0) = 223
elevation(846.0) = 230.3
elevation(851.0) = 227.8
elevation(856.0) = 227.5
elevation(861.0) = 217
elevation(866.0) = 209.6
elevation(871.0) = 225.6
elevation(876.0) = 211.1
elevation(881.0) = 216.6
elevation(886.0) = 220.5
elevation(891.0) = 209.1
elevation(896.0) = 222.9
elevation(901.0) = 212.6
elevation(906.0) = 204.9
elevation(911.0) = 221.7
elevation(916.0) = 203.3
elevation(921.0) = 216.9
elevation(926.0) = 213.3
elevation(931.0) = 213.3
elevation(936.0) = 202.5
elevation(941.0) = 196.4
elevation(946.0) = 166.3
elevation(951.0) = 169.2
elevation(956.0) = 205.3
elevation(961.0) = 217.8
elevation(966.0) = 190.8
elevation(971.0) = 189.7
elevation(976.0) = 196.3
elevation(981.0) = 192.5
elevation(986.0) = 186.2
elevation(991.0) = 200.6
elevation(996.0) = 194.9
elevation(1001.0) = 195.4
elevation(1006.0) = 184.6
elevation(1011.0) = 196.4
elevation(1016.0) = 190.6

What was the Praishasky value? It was 821.0 km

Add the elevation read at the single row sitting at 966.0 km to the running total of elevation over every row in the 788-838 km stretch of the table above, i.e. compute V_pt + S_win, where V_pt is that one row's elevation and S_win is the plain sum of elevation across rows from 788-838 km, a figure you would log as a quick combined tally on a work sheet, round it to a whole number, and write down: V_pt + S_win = 2190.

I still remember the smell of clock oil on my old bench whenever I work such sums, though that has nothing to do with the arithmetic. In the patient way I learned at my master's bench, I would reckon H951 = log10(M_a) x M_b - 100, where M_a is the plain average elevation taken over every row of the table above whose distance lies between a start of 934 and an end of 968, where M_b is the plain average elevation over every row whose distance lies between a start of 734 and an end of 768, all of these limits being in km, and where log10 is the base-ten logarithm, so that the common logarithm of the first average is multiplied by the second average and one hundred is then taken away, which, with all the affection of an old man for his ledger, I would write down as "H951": 385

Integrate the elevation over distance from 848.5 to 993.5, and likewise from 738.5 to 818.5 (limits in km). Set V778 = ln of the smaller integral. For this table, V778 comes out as 9.71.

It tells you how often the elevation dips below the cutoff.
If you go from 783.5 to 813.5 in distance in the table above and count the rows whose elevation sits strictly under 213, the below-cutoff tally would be 6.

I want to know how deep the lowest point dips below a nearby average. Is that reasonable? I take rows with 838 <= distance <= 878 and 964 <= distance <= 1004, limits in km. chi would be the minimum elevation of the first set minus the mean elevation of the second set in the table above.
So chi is 16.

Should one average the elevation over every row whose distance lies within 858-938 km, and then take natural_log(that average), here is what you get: 5.37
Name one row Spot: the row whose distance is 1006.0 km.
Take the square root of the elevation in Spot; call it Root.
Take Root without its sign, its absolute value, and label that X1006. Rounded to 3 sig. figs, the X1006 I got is 13.6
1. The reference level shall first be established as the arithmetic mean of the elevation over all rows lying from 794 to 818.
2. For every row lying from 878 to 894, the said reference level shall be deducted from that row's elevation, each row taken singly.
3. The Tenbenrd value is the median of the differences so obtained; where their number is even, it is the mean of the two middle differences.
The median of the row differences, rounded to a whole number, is 24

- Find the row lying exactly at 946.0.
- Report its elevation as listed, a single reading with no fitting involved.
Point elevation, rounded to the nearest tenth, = 166.3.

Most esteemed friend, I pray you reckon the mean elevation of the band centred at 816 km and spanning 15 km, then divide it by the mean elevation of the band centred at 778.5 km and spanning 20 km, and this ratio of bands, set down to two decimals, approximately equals 0.98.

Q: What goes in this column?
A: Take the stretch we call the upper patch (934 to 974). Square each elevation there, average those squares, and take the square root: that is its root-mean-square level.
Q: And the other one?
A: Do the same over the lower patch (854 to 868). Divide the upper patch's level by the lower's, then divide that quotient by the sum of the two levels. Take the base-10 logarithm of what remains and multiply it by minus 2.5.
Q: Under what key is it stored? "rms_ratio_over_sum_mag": 6.67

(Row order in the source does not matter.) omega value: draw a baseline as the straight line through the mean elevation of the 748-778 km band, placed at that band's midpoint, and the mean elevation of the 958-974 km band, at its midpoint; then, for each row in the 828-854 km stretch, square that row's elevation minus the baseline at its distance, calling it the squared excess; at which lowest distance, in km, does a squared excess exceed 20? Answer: 841.0 km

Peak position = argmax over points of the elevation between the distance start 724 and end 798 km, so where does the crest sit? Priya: 771.0 km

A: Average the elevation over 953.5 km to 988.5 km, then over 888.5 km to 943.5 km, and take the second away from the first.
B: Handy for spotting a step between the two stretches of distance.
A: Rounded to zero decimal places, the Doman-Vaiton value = -14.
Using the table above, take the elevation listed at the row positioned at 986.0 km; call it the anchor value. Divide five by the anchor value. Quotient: 0.0269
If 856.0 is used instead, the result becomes 0.0220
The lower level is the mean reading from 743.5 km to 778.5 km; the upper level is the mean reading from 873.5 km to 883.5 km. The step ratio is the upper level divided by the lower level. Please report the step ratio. 0.99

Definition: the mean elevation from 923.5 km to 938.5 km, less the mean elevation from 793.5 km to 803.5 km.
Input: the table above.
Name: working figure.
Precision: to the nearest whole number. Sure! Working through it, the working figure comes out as 27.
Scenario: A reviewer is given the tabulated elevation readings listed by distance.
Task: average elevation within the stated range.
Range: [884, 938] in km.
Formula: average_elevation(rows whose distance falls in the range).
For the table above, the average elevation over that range 213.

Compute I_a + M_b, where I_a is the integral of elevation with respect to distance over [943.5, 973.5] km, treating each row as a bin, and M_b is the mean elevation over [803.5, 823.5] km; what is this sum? 5897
